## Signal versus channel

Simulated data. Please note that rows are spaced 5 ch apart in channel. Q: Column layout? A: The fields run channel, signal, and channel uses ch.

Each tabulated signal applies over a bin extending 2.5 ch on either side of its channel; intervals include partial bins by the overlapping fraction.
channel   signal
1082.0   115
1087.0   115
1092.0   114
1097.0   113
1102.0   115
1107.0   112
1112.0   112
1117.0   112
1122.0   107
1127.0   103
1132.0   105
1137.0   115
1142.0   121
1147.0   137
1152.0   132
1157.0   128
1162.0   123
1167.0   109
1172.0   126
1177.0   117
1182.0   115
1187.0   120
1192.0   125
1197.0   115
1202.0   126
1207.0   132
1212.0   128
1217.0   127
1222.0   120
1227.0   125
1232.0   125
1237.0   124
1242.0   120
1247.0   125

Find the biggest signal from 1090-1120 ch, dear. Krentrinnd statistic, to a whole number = 115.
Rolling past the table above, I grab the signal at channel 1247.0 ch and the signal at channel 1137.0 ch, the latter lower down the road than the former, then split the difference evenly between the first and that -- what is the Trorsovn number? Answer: 120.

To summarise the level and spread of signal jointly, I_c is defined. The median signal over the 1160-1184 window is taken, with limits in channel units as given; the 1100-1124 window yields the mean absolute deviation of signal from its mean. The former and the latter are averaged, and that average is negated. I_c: -59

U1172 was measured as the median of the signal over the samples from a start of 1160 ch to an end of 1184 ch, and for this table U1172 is 117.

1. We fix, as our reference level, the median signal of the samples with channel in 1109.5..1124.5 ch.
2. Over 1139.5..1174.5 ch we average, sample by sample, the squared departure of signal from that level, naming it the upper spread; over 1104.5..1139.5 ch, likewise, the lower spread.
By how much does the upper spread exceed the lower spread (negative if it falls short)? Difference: 218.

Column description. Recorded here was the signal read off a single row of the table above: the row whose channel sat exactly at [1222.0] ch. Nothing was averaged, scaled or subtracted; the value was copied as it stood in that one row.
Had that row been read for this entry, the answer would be 120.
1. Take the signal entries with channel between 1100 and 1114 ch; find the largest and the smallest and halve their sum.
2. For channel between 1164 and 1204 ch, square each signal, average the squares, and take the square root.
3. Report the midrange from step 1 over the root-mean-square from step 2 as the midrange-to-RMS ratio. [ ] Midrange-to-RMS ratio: 0.95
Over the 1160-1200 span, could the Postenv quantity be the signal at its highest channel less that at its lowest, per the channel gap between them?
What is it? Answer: -0.2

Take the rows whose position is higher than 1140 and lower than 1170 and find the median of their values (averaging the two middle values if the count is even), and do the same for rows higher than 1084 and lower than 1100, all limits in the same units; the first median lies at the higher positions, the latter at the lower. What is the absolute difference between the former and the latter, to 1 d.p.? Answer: 11.5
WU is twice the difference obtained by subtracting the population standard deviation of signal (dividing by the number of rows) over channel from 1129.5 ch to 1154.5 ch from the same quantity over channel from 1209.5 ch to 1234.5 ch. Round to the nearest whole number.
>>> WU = -18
